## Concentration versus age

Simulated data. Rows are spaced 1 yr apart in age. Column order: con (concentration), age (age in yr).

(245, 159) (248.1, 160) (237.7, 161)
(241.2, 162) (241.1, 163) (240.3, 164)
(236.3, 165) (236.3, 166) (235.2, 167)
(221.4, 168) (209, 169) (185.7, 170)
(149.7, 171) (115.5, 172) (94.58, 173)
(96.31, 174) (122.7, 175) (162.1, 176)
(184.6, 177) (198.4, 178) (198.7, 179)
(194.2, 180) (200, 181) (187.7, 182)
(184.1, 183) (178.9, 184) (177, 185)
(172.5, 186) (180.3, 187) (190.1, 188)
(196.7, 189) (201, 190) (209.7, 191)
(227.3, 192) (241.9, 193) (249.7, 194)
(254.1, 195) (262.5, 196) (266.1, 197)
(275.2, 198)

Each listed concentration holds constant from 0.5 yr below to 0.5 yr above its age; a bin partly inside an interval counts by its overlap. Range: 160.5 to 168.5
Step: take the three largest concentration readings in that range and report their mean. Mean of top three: 241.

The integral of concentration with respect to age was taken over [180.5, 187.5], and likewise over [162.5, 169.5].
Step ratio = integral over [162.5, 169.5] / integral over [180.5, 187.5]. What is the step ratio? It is 1.3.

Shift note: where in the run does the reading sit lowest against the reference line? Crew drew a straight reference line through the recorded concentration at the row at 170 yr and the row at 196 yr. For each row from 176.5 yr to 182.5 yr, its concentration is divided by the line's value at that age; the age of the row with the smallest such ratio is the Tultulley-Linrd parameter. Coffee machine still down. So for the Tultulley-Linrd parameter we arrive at 182 yr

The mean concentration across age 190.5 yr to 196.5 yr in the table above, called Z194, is 241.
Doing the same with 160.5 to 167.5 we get 238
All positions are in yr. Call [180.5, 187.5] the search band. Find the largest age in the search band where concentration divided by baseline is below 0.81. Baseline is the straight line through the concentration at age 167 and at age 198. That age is 187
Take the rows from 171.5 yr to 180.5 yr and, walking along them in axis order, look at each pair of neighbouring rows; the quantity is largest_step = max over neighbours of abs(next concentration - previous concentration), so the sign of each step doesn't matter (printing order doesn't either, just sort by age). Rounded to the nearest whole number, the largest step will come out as 39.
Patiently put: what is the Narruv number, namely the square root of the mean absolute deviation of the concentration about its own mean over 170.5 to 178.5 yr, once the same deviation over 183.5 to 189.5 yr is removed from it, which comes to 5.10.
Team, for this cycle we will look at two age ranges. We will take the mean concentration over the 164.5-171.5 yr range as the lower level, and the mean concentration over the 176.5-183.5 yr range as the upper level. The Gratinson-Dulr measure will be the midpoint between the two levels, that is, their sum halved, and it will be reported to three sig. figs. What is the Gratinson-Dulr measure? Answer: 202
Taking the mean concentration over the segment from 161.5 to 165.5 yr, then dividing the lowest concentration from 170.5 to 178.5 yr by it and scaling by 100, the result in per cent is 39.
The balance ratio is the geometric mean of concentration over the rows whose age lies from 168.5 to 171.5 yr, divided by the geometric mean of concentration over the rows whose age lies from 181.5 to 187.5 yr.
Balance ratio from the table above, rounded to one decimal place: 1.0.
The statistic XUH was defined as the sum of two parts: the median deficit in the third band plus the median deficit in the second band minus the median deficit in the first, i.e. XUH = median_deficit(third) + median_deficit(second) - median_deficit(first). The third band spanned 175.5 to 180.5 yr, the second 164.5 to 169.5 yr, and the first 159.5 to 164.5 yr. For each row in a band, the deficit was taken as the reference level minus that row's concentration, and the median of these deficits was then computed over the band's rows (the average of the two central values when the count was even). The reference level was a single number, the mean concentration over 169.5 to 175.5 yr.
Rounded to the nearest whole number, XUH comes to -61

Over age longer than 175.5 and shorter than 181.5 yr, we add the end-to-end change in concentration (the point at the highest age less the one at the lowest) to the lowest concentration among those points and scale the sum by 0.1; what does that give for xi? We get 20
